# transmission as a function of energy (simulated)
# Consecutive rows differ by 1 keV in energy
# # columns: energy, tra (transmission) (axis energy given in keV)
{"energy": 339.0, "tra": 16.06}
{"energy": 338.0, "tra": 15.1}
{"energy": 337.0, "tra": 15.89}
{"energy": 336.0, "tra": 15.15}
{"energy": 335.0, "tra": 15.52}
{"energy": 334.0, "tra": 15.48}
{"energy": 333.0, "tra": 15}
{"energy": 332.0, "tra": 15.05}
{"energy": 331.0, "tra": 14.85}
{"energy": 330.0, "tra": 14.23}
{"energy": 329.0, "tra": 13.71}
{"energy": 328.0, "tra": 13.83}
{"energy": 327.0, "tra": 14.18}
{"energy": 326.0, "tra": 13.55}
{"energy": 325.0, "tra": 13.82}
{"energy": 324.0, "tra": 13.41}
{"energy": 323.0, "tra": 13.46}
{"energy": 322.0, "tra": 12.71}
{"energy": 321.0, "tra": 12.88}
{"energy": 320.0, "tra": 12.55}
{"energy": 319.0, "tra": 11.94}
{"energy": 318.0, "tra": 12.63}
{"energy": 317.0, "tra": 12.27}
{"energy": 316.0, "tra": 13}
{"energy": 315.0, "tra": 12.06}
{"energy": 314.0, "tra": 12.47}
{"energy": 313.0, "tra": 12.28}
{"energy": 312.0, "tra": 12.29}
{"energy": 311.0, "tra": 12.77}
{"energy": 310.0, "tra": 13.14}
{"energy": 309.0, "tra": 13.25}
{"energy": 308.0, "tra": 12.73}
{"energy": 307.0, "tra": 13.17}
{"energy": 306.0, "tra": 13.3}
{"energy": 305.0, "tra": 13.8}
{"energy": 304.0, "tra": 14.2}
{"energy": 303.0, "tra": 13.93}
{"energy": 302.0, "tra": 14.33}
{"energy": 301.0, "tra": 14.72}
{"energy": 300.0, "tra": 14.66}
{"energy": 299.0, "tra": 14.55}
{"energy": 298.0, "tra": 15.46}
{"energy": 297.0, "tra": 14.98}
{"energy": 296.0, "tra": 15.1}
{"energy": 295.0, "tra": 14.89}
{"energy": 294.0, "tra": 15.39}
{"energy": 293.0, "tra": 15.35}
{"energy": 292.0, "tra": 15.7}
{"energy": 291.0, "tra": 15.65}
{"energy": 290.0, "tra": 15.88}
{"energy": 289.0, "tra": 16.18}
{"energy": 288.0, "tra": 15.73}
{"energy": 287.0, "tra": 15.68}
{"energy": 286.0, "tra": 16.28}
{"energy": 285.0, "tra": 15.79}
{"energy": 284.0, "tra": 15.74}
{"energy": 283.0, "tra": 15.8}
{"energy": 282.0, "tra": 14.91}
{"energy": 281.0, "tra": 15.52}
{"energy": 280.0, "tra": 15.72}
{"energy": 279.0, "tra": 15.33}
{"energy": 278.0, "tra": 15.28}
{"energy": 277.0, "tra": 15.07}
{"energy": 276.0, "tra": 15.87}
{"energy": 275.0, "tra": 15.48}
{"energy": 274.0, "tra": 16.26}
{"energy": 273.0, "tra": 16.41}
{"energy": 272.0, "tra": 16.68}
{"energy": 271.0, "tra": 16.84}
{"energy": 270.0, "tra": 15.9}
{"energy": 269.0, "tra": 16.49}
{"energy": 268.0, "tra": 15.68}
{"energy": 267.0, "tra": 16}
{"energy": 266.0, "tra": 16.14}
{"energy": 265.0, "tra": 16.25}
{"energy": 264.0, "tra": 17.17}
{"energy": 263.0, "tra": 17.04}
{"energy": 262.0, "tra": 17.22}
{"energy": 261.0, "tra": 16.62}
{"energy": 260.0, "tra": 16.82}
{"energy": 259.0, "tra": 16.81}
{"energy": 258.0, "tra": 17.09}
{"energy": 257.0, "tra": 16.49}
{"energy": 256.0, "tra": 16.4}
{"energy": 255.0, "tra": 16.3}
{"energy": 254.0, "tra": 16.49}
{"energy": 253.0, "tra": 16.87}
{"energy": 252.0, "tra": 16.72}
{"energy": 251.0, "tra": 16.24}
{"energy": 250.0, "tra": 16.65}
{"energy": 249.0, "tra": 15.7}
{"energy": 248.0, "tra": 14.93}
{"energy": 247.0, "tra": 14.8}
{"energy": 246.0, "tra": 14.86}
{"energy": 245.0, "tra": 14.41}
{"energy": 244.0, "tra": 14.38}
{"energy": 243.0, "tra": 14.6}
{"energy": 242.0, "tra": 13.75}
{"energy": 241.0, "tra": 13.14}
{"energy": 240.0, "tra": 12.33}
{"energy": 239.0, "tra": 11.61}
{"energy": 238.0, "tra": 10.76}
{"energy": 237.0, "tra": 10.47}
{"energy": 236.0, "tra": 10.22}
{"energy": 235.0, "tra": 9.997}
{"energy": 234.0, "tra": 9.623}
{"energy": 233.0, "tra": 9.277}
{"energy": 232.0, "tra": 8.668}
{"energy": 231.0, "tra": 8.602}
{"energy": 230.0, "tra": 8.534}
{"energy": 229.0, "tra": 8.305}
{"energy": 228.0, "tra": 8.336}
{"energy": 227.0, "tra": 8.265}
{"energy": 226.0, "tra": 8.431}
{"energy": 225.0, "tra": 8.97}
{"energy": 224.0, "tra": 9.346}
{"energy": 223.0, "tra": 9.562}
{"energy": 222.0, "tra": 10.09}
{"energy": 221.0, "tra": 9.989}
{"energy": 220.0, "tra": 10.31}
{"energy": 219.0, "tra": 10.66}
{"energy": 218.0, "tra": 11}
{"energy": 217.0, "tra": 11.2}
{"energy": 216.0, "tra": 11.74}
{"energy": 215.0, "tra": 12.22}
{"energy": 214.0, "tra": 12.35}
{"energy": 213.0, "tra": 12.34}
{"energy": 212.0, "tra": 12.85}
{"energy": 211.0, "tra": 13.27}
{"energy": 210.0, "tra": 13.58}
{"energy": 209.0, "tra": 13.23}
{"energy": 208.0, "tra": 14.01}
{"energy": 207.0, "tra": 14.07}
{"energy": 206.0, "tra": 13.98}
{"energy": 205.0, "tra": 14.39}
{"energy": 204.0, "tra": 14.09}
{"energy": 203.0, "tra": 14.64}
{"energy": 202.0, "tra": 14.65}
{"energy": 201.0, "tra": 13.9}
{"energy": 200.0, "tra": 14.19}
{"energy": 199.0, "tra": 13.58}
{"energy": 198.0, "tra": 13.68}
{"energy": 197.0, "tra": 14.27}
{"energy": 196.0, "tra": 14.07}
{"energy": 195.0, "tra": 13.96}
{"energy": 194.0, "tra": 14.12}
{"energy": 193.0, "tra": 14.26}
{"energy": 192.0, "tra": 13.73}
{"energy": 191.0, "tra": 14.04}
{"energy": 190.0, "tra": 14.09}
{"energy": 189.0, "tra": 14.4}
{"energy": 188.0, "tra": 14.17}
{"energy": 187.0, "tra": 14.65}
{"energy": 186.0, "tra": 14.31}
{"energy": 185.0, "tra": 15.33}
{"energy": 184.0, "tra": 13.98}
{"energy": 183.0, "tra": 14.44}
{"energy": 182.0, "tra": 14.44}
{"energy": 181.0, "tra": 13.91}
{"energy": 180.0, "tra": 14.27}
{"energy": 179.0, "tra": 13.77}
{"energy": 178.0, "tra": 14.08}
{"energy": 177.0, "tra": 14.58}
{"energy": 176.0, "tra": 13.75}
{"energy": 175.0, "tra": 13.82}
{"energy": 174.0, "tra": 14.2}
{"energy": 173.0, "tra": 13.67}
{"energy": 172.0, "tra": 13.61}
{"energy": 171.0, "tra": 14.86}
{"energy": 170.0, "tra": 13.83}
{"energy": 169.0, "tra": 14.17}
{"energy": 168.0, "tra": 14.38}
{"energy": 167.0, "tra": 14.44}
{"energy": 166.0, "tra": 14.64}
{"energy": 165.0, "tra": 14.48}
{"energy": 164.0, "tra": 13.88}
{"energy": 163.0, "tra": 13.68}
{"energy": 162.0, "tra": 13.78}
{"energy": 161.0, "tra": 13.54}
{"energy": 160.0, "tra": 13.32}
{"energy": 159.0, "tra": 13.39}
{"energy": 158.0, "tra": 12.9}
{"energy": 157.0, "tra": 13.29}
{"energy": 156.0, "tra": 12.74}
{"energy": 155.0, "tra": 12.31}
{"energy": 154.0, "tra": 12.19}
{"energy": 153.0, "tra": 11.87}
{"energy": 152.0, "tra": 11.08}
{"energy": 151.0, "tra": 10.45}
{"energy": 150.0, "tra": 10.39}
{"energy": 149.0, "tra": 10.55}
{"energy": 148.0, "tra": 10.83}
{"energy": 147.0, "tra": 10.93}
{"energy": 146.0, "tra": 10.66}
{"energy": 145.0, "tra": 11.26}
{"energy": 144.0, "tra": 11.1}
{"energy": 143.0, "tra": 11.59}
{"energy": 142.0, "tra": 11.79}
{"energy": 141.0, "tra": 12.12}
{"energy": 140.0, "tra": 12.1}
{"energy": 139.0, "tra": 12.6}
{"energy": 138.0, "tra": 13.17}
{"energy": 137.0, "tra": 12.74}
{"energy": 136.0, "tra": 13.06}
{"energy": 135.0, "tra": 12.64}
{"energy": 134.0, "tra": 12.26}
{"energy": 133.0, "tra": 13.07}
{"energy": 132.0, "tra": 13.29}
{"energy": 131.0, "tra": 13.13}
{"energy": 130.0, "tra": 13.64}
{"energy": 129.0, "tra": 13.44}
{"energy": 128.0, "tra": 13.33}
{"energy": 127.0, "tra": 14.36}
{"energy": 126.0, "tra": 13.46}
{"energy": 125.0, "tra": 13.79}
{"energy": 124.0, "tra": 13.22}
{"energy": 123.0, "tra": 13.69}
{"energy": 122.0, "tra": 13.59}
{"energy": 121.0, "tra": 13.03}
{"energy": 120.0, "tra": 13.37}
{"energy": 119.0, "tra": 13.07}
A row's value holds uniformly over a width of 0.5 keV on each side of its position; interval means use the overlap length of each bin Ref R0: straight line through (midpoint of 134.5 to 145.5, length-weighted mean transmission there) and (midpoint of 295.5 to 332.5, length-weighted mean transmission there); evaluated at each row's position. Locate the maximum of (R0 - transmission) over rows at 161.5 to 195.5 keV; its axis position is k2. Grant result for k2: 192.0 keV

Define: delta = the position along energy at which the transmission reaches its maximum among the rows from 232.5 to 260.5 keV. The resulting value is 258.0 keV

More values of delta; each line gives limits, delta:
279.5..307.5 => 286.0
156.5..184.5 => 171.0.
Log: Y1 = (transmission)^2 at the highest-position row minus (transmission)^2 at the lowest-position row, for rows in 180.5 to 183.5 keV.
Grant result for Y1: 15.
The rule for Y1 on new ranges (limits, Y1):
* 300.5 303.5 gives -23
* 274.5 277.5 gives -13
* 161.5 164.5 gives 3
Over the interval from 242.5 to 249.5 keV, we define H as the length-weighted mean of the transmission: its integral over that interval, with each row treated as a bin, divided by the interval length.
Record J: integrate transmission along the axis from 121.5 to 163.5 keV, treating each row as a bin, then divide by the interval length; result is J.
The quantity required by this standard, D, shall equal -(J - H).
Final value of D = 2.3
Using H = 14.8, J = 12.5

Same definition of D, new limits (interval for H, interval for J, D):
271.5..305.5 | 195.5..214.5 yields 1.6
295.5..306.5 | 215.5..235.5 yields 4.9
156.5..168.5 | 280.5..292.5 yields -1.9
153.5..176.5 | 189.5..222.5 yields 0.6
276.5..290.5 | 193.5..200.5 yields 1.7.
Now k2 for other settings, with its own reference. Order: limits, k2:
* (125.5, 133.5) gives 133.0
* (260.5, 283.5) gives 282.0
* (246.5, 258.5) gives 247.0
